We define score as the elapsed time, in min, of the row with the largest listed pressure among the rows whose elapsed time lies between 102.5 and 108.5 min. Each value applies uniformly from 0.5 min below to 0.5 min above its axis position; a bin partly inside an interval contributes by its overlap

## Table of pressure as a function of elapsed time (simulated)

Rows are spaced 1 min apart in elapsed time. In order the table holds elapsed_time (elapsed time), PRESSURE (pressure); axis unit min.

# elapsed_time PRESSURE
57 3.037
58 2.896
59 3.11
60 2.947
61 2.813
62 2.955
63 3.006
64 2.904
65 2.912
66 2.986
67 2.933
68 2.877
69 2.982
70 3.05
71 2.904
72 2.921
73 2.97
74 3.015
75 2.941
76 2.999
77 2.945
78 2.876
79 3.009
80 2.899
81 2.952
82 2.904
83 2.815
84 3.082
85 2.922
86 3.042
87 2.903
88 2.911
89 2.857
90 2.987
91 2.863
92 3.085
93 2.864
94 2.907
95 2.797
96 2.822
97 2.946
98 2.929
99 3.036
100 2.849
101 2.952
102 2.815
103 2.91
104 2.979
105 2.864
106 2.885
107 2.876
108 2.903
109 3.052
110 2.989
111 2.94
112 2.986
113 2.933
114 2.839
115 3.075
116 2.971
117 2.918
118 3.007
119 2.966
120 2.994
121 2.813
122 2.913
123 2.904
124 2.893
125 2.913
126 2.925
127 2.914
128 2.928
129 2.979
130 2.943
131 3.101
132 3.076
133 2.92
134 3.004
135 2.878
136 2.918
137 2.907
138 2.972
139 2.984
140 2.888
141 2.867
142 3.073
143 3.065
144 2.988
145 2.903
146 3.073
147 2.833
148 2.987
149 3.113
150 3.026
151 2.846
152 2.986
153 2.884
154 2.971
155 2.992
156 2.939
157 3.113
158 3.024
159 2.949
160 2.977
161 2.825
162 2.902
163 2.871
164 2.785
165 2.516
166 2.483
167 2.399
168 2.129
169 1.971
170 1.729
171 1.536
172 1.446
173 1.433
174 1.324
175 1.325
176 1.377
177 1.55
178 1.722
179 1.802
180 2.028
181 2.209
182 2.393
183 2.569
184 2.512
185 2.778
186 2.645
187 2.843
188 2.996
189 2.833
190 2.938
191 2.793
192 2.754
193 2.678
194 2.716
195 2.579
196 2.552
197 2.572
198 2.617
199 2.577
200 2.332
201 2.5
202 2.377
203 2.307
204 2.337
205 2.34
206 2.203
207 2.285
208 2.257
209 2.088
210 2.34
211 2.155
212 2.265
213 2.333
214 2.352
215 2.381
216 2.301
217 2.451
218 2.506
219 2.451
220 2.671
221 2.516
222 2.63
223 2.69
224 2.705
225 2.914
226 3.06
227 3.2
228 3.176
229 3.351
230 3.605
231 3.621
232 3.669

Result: 104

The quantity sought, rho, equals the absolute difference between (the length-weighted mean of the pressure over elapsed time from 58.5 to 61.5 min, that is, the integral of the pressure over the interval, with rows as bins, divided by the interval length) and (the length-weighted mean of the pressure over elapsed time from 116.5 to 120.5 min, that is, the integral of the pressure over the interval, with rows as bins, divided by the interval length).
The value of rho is 0.01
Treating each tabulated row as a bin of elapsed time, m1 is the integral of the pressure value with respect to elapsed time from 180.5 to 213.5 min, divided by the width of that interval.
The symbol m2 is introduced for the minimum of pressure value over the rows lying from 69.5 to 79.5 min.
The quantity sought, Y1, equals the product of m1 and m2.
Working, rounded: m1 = 2.51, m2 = 2.876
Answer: 7.2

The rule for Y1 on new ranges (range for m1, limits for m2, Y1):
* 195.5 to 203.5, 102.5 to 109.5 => 7.1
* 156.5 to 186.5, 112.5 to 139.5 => 6.3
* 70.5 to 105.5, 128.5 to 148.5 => 8.3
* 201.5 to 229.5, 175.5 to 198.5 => 3.5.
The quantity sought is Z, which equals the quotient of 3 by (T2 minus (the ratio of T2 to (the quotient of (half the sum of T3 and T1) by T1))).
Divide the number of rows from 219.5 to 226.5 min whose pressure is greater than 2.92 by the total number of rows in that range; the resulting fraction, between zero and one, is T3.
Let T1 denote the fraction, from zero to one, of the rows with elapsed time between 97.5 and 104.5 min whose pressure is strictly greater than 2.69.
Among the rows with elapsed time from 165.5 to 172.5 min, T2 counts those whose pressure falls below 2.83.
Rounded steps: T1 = 1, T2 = 7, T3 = 0.14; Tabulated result -0.6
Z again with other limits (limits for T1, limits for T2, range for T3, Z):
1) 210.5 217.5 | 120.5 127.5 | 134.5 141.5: 3.0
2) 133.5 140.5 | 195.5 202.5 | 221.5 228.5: -1.1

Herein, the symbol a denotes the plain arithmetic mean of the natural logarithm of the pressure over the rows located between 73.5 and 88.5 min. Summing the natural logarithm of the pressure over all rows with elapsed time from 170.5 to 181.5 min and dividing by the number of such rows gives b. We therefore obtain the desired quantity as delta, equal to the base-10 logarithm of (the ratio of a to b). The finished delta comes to 0.37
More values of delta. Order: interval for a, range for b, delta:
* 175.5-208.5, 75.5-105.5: -0.09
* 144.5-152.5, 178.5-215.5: 0.08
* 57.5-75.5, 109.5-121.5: 0.00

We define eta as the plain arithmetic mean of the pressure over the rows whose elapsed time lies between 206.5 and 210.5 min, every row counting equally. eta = 2.2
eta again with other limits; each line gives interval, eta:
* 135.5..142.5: 2.9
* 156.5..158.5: 3.1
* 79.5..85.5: 2.9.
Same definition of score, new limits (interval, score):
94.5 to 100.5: 99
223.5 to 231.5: 231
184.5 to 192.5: 188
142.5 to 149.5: 149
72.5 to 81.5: 74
